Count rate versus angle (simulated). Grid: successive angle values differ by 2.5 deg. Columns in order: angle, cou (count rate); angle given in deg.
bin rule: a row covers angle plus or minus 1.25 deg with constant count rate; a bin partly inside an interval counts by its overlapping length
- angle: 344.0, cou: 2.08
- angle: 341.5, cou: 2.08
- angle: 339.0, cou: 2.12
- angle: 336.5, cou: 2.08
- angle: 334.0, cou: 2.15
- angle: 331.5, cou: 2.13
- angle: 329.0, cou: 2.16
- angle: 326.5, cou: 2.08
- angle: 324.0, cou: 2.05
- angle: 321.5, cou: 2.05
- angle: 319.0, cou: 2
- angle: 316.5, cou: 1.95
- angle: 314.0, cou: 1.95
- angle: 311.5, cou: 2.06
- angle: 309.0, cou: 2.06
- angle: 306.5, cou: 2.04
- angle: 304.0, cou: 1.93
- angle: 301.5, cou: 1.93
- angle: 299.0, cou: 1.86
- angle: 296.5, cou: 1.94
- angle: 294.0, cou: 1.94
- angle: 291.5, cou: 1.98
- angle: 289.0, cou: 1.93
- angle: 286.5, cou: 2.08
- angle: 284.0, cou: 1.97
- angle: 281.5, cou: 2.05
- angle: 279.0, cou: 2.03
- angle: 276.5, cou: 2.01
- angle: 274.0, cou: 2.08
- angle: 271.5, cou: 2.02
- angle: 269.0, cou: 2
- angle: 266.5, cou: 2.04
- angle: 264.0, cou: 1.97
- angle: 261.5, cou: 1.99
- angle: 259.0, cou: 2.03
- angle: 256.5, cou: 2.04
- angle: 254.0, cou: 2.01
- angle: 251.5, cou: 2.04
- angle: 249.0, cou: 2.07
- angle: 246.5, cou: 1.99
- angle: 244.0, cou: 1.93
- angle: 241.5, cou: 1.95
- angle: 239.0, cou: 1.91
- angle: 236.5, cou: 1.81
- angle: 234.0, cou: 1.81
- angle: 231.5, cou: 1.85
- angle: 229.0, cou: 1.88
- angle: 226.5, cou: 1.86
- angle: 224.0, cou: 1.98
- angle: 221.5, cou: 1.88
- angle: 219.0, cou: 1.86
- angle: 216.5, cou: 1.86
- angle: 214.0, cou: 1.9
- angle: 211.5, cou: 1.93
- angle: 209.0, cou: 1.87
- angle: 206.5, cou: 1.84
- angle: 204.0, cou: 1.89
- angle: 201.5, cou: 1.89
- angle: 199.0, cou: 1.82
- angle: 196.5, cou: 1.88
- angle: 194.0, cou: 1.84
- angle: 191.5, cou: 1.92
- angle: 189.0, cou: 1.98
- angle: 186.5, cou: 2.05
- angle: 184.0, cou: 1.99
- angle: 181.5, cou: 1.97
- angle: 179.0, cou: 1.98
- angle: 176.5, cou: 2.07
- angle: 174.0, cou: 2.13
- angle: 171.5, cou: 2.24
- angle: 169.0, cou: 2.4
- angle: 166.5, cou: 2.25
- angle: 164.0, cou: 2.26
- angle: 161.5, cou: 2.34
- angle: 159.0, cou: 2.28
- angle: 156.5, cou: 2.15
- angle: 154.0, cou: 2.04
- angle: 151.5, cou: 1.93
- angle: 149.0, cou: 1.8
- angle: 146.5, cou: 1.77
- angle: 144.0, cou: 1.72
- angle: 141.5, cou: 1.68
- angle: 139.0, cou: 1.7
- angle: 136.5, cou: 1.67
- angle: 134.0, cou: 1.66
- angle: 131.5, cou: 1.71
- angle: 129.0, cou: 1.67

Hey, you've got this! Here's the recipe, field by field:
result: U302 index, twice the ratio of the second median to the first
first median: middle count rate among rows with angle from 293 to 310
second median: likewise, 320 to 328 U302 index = 2.1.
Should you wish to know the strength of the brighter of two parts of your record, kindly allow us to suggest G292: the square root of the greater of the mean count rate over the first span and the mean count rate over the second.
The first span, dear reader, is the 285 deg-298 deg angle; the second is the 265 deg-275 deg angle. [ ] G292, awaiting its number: 1.43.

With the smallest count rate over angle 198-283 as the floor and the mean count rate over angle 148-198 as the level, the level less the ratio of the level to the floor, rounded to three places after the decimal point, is 0.929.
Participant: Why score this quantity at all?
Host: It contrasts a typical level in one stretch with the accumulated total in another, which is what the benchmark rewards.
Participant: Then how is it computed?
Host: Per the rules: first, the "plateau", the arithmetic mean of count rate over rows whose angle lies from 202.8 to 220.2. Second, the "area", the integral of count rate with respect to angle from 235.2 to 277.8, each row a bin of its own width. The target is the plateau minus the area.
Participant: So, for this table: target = -83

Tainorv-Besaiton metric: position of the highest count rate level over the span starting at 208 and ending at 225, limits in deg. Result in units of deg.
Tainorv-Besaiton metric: 224.0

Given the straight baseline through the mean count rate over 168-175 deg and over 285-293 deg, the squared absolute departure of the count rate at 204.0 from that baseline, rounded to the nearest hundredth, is 0.09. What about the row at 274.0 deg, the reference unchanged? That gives 0.00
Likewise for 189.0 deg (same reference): 0.06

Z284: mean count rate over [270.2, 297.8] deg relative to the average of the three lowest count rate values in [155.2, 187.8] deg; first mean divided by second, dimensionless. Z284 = 1.01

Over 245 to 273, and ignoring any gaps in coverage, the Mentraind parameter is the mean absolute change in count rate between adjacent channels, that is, 0.037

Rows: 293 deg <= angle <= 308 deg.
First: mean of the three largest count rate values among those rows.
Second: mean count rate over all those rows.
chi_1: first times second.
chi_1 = 3.8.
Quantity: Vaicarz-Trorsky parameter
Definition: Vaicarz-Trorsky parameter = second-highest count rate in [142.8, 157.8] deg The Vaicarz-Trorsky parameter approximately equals 2.04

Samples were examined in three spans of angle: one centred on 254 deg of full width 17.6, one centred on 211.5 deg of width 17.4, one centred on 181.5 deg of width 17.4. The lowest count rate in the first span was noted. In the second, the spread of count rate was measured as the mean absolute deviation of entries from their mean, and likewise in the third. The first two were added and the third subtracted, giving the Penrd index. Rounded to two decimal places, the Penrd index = 1.96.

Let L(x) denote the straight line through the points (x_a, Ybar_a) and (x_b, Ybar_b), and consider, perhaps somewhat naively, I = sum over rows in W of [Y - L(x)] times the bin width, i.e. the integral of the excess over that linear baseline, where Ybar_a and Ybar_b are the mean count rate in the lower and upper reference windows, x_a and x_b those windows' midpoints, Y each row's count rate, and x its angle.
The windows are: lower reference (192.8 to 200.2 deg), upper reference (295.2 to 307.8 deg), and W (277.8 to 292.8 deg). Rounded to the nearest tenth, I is 1.2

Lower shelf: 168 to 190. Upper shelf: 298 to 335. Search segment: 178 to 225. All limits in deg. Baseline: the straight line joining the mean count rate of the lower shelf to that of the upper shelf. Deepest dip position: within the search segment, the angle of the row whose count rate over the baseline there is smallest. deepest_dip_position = 199.0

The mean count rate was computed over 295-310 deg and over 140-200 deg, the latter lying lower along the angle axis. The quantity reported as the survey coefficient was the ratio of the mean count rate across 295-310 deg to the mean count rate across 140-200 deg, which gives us 0.97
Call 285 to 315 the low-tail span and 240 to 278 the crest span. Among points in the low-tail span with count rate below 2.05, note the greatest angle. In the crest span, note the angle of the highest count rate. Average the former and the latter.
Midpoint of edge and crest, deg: 294.0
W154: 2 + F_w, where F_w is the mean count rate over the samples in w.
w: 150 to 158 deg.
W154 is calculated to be 4.04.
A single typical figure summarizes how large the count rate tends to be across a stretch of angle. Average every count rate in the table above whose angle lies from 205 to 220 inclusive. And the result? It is 1.88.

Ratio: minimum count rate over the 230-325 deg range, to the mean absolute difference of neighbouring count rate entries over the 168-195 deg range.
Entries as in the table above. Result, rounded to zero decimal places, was 25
